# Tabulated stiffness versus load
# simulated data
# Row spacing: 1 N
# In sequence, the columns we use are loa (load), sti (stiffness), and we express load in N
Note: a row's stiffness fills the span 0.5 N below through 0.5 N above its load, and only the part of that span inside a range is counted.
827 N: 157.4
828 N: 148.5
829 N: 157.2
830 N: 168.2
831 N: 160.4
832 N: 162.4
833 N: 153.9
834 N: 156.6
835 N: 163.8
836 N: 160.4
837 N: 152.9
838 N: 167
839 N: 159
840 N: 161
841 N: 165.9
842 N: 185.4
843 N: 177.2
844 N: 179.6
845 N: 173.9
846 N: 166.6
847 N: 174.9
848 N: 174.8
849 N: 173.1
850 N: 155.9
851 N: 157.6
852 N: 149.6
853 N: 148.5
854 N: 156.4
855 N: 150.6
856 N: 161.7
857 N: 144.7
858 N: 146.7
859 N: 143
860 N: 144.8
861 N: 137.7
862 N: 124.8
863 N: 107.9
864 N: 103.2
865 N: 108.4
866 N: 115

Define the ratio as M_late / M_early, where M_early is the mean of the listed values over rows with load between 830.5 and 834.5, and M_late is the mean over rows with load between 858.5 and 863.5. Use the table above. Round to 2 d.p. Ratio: 0.83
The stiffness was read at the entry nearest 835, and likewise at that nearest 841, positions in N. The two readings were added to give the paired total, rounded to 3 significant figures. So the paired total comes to 330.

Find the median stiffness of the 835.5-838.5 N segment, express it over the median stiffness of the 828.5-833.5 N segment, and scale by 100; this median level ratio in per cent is 100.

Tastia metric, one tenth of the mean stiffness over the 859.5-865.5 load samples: 12.1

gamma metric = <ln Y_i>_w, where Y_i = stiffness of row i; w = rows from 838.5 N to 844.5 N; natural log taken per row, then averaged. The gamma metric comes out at 5.14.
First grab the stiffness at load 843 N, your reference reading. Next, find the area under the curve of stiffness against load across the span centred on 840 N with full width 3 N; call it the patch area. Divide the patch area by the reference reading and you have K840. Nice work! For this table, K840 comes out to 2.74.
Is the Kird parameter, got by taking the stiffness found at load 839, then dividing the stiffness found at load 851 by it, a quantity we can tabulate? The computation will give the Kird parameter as 0.99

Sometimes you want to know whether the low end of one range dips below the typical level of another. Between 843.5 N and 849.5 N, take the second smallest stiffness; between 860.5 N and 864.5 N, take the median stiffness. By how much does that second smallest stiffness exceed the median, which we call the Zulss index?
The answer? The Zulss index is 57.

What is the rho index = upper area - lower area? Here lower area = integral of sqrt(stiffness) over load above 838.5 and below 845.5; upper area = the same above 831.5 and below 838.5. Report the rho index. -3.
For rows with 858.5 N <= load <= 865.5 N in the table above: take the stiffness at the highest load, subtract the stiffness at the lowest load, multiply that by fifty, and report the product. -1730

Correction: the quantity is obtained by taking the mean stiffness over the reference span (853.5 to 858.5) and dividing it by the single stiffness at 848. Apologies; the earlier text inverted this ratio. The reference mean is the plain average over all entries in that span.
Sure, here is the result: 0.87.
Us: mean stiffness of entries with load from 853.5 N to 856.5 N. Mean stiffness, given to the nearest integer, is 156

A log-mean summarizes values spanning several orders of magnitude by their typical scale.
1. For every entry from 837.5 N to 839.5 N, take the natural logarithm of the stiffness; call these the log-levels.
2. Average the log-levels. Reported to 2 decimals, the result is 5.09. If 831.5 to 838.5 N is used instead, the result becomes 5.07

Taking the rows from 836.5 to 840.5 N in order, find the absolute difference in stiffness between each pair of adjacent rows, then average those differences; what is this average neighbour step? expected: 8.0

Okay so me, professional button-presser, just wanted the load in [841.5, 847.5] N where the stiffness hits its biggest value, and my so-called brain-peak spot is 842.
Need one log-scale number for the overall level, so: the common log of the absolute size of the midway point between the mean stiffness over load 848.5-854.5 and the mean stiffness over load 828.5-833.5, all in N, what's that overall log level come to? 2.20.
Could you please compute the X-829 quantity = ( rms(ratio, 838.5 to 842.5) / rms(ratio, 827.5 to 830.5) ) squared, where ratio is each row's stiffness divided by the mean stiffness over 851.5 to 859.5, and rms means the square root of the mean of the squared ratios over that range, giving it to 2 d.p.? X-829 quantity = 1.13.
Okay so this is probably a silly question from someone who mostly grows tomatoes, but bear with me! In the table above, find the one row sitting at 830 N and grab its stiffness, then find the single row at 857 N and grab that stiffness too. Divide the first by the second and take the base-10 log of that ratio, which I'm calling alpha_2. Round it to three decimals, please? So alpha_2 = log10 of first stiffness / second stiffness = 0.065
